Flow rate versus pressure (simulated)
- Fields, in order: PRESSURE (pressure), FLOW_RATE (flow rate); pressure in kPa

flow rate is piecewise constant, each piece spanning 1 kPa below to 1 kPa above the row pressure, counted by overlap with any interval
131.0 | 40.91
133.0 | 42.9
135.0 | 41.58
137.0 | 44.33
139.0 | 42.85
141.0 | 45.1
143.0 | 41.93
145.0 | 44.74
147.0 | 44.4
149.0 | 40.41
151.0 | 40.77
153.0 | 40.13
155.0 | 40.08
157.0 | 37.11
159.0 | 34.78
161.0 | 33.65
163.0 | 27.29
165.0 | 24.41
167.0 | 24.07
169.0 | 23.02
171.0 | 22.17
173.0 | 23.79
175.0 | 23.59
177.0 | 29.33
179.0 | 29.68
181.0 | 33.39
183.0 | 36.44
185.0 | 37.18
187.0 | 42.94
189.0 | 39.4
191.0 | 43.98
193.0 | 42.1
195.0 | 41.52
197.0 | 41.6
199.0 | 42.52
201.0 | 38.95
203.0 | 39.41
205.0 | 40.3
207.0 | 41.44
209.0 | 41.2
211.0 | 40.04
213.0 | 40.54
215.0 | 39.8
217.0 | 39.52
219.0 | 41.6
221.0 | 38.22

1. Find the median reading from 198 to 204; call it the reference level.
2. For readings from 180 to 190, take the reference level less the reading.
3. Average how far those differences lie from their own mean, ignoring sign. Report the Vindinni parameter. 2.6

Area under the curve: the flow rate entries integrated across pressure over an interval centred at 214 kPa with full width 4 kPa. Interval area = 161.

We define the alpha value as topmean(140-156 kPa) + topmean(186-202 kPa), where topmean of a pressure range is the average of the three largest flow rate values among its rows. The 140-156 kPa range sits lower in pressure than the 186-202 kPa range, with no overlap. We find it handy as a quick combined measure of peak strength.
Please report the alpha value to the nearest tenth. 87.9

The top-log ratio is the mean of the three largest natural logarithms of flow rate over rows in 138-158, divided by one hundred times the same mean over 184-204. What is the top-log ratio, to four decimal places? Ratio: 0.0101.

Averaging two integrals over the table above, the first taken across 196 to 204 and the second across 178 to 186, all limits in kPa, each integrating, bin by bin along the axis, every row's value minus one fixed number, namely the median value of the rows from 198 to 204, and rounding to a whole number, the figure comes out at -16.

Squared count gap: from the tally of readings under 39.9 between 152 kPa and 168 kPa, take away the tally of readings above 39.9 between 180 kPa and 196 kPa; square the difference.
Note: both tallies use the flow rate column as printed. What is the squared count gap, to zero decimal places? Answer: 4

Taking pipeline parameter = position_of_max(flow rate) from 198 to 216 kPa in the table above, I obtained 199.0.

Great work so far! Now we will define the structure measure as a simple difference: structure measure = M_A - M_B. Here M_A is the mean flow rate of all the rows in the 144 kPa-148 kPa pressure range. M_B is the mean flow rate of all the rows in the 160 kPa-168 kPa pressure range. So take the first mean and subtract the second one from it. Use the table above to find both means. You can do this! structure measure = 17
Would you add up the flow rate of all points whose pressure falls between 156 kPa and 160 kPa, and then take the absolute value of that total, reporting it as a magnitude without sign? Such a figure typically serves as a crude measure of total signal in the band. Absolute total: 72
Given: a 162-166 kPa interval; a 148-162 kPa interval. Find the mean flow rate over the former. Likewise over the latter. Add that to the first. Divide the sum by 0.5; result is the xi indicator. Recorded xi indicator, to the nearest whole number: 128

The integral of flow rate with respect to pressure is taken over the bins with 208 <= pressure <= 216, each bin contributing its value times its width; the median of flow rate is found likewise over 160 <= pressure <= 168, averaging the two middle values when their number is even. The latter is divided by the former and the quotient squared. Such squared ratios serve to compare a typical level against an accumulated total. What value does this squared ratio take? 0.006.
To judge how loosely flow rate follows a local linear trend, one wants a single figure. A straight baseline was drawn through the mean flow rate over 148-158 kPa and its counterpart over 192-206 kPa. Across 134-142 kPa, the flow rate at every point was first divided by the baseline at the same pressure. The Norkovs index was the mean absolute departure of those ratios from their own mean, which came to 0.03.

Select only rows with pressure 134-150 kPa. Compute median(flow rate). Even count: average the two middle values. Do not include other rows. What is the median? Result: 44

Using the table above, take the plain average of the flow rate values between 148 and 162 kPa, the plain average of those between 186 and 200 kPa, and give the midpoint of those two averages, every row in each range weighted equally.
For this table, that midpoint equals 40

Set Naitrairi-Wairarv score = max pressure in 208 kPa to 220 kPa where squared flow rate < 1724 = 217.0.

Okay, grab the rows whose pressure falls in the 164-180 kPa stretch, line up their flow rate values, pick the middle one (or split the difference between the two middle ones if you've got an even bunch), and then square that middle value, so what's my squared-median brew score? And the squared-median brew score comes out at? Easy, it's 573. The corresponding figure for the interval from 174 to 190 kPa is 1219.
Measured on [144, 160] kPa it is 1622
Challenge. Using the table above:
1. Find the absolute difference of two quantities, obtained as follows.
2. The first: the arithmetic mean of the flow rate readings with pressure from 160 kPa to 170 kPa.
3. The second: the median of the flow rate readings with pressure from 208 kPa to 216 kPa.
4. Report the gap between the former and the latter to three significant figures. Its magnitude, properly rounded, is 13.8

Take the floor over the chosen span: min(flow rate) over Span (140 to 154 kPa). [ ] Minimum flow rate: 40.13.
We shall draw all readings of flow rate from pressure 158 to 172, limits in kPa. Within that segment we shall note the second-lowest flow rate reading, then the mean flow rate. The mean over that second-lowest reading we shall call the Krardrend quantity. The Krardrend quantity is 1.18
